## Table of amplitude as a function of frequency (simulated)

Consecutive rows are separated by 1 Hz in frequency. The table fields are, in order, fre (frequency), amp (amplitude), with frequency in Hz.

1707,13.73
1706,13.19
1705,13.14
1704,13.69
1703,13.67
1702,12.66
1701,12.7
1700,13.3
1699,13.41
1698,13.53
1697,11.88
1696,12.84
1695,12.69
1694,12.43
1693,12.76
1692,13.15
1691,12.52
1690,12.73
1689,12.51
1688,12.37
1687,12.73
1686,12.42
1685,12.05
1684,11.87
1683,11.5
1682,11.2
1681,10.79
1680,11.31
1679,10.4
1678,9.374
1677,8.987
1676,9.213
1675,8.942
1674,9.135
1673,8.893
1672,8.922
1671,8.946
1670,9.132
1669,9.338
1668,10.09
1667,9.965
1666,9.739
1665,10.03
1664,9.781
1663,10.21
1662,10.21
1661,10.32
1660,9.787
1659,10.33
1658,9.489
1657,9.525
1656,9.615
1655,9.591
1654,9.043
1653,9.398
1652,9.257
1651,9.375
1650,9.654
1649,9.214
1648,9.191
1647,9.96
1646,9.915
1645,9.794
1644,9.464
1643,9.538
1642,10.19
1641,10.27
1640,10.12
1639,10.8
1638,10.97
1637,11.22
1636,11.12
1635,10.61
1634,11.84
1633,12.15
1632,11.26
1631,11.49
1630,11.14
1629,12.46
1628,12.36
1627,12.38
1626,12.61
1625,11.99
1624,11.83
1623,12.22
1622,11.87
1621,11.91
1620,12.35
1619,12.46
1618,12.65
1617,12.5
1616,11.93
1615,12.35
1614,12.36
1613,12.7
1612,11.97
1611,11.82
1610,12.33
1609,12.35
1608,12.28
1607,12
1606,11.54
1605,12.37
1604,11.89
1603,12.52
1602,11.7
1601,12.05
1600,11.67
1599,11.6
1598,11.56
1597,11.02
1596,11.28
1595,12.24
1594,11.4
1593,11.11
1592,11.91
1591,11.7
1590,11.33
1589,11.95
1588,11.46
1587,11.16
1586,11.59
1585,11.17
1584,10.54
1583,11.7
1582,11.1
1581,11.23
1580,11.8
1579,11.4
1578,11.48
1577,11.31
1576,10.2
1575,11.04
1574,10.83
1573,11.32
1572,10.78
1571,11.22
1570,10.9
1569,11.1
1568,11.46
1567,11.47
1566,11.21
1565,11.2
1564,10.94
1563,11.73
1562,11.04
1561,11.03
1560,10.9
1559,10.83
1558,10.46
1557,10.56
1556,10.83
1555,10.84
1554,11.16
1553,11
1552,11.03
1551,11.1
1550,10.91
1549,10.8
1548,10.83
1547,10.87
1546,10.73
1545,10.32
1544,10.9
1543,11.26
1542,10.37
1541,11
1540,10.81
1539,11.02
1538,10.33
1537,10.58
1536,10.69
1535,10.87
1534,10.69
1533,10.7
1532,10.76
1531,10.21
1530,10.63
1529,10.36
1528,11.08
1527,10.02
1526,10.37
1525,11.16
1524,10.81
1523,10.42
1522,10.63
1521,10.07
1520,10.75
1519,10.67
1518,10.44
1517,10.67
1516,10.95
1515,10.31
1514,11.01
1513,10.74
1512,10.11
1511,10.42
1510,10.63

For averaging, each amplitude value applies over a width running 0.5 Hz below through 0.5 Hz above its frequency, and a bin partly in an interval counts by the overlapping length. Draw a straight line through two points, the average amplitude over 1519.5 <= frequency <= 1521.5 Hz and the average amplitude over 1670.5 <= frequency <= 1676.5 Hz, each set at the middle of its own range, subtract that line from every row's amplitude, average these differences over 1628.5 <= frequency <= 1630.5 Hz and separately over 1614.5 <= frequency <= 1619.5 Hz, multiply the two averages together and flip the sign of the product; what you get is -6.8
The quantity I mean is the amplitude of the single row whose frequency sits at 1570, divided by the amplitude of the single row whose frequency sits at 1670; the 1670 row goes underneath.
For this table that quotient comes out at 1.2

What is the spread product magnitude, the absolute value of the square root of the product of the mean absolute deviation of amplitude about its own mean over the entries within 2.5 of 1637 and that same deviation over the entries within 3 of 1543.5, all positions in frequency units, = 0.235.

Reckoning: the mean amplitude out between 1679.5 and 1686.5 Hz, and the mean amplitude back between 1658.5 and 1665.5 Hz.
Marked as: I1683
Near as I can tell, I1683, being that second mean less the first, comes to -1.5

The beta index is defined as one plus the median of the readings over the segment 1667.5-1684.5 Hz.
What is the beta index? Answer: 10.3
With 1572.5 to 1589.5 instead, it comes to 12.3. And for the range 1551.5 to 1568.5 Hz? 12.0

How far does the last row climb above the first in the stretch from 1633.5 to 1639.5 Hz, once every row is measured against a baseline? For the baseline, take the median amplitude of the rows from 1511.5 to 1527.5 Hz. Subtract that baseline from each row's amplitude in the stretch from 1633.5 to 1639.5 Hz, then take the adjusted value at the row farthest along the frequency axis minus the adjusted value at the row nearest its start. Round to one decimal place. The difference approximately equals -1.0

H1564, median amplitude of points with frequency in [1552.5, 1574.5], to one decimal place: 11.0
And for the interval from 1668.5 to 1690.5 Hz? 10.6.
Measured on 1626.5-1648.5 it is 10.9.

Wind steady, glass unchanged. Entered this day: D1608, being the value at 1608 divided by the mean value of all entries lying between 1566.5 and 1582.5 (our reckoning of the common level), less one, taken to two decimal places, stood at 0.10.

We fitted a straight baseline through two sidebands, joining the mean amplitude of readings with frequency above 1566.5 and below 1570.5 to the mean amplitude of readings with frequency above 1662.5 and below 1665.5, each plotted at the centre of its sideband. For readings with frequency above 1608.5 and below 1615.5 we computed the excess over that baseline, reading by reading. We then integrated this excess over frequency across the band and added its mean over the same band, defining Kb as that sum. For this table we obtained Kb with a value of 12.8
